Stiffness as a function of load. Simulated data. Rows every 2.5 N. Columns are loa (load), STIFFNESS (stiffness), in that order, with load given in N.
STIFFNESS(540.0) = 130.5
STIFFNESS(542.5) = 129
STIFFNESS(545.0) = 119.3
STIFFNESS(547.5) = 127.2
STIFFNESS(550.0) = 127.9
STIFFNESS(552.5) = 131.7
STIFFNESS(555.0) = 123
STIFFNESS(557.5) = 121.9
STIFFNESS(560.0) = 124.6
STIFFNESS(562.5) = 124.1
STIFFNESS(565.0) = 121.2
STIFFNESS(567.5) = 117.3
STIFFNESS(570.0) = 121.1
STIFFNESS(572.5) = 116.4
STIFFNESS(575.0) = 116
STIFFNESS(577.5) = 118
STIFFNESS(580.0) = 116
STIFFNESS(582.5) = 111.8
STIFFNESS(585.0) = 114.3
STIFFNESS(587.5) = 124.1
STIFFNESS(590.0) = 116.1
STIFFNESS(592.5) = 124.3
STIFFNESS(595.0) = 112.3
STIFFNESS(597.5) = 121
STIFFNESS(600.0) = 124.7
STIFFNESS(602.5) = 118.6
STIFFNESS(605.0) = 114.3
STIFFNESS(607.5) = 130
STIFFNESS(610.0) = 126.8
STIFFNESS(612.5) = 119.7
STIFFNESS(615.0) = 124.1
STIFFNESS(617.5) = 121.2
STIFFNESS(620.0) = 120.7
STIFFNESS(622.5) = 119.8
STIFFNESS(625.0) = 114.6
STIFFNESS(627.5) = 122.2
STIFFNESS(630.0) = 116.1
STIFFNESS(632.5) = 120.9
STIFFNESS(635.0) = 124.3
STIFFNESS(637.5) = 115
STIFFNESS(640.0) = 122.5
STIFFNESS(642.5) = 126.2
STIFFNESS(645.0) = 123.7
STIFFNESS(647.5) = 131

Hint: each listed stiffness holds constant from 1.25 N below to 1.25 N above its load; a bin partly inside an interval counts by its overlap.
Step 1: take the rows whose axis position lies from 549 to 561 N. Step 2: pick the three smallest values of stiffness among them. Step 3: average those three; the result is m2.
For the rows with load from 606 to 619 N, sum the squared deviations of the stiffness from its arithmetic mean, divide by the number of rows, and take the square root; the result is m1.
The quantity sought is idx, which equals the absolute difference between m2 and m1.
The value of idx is 119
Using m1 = 3.7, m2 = 123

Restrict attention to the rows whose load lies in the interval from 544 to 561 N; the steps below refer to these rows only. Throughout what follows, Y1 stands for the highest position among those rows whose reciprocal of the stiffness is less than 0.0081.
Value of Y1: 560.0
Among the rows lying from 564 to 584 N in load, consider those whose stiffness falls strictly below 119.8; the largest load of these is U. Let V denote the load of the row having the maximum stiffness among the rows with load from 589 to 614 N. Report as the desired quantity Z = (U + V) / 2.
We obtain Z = 595.0 N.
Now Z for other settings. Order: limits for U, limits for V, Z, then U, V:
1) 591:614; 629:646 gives 627.5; 612.5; 642.5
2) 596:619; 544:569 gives 582.5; 612.5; 552.5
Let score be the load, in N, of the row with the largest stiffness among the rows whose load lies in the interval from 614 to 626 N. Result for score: 615.0 N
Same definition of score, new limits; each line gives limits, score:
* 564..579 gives 565.0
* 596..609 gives 607.5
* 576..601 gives 600.0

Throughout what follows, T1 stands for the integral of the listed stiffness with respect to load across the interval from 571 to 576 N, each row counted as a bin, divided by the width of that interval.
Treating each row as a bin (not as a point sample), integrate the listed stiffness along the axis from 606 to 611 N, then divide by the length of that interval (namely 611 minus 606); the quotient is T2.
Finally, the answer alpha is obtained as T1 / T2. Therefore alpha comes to 0.91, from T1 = 116.5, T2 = 128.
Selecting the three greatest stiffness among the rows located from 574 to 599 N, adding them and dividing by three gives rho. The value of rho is 123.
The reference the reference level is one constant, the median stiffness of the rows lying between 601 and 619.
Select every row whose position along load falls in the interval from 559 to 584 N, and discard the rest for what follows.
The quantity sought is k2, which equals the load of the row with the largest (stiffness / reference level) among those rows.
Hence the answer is 560.0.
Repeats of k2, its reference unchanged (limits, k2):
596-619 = 607.5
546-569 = 552.5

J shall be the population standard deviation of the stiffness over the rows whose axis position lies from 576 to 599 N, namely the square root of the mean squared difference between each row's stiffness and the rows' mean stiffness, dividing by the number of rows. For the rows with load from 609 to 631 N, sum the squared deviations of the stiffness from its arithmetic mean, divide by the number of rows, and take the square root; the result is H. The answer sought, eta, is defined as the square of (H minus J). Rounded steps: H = 3.5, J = 4.4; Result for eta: 0.8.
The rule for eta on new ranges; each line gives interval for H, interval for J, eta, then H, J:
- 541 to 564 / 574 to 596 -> 0.4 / 3.6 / 4.3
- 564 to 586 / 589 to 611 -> 8.1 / 2.8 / 5.7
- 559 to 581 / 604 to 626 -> 2.7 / 3.2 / 4.9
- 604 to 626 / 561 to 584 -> 2.0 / 4.9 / 3.4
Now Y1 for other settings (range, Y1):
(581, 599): 592.5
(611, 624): 615.0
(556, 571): 562.5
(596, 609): 607.5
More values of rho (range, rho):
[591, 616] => 127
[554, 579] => 124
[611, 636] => 124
